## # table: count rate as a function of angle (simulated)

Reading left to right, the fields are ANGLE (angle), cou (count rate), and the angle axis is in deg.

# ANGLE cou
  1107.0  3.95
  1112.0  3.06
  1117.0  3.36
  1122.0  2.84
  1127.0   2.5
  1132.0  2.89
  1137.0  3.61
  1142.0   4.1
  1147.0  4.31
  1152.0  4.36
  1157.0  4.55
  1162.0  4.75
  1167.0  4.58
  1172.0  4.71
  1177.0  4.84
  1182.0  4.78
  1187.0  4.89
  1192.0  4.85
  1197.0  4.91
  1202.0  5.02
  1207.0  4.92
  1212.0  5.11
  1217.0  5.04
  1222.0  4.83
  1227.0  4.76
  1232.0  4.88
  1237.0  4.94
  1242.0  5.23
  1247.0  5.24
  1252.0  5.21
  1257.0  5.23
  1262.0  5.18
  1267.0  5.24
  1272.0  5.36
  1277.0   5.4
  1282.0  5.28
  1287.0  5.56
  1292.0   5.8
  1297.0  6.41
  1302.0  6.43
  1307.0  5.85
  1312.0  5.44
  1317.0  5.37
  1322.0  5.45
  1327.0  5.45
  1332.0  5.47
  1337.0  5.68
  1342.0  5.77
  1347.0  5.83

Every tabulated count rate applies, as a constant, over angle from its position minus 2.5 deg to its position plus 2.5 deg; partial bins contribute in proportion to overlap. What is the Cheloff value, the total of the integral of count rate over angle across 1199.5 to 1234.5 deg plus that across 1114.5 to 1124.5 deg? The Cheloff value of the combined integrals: 204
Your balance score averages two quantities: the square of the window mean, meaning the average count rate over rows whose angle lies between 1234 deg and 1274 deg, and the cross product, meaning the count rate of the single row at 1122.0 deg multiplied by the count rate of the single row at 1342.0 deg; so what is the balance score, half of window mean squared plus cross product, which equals 21.7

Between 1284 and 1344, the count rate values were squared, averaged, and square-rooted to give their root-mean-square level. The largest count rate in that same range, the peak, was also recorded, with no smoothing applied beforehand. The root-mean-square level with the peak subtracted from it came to -0.70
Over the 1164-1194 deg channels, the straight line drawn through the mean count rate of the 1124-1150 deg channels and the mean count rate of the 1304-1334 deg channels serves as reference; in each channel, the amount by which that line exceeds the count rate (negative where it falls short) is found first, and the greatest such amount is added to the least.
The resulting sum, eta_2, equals -1.7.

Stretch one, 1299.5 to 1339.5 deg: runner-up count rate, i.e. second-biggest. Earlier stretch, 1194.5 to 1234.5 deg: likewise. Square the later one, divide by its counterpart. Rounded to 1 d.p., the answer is 6.8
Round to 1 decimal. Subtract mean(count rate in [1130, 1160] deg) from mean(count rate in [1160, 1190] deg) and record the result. 0.8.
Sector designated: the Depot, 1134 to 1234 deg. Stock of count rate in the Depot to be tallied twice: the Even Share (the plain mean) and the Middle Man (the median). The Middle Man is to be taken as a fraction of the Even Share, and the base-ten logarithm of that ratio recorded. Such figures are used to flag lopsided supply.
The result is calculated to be 0.011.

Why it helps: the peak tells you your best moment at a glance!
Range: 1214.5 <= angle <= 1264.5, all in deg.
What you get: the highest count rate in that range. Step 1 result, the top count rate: 5.24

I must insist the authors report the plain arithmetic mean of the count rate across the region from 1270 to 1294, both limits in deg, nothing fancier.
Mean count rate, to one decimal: 5.5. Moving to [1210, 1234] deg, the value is 4.9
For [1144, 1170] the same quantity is 4.5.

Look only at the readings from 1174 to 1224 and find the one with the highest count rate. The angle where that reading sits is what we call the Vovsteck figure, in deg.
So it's 1212.0 deg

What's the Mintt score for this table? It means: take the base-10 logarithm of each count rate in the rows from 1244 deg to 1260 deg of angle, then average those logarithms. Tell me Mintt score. 0.72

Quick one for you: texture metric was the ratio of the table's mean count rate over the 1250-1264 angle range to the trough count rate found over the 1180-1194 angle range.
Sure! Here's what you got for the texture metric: 1.09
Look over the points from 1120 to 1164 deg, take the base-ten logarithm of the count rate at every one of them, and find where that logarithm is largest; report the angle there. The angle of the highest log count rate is 1162.0 deg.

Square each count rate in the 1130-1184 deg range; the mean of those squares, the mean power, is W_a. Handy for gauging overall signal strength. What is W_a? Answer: 19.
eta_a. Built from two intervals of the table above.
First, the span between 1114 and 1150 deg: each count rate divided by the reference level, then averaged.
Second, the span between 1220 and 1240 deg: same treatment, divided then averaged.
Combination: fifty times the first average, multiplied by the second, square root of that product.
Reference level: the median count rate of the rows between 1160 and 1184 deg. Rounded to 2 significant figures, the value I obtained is 6.0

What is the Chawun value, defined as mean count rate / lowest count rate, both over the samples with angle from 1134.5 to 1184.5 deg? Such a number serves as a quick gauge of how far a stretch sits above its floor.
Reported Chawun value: 1.24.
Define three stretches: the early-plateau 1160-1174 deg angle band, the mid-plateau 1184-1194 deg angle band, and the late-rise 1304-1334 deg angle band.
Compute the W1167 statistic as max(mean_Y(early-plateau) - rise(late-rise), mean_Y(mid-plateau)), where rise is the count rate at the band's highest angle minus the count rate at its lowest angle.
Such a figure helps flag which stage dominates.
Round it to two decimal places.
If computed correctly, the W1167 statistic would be 5.06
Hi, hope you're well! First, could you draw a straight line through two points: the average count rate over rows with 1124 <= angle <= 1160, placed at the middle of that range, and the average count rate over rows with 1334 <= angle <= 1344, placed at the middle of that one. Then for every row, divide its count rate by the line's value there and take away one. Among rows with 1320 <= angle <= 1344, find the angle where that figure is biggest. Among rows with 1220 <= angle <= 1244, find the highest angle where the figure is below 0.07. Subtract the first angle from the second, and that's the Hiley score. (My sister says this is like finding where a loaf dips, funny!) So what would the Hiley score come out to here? -105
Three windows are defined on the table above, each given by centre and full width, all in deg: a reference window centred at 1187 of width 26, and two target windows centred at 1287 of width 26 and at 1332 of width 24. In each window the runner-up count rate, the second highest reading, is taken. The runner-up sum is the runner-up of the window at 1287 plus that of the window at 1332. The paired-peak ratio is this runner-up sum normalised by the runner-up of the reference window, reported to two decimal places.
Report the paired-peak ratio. 2.35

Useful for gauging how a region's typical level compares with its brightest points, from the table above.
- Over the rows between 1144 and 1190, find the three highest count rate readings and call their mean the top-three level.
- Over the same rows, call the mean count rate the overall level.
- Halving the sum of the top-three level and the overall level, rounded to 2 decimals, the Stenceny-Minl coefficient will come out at 4.74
